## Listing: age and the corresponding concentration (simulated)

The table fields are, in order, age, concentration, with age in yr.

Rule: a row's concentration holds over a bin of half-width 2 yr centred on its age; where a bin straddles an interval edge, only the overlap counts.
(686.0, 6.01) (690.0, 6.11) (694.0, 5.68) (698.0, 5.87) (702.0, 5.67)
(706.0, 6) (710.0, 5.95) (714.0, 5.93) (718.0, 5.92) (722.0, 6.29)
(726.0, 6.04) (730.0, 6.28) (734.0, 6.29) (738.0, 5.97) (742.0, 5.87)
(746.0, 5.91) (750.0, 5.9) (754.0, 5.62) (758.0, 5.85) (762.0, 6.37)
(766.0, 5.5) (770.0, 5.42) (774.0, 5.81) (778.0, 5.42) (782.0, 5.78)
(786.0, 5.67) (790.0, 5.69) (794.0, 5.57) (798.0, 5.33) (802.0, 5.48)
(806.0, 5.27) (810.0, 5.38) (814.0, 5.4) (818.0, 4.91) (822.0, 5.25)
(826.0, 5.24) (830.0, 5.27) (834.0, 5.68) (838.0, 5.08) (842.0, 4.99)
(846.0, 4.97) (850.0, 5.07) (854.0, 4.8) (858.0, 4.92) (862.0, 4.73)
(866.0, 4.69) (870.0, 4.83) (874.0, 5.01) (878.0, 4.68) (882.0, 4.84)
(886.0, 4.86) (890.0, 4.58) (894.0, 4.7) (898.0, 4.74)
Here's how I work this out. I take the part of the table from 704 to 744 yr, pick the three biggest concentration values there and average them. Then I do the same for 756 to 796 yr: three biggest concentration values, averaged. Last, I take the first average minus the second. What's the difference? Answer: 0.3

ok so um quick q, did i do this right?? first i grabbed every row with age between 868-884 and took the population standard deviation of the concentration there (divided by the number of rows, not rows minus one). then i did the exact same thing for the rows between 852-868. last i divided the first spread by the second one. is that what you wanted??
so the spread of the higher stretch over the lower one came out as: 1.3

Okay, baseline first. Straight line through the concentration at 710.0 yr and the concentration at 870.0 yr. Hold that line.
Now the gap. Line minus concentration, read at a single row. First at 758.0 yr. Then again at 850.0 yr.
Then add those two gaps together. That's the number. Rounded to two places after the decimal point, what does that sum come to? -0.34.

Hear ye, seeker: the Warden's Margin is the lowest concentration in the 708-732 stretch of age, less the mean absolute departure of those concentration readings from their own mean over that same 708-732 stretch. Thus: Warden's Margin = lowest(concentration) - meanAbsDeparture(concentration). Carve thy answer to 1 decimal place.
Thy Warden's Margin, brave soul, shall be 5.8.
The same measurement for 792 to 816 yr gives 5.2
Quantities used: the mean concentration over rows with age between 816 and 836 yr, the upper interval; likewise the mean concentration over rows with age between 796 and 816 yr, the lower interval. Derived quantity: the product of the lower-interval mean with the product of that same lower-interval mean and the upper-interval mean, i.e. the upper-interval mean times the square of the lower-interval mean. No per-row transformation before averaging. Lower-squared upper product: 152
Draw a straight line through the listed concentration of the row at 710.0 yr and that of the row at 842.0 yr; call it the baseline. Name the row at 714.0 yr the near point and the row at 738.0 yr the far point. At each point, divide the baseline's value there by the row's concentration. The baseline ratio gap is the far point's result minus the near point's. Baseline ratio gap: -0.04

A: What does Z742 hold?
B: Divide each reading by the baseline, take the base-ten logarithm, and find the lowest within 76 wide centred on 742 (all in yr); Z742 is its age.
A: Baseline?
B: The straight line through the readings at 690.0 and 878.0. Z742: 770.0 yr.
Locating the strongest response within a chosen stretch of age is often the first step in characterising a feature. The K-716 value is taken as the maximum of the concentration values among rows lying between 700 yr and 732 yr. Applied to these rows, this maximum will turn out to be 6.29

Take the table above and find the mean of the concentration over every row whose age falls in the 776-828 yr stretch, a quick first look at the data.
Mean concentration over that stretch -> 5.4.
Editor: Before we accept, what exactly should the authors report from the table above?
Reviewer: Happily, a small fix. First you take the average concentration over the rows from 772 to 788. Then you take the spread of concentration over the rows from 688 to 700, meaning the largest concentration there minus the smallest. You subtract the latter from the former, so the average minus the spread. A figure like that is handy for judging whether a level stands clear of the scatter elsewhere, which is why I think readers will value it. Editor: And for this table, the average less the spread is 5.24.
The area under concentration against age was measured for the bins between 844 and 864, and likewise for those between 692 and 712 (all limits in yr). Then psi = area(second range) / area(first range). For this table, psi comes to 1.19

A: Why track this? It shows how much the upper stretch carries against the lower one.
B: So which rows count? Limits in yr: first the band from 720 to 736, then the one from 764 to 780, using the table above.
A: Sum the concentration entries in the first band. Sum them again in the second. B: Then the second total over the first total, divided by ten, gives 0.089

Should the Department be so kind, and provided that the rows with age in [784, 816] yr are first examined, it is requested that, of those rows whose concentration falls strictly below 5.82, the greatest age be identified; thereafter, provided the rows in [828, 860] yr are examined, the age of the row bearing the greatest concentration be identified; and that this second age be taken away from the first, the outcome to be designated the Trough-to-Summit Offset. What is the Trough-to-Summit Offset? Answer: -20 yr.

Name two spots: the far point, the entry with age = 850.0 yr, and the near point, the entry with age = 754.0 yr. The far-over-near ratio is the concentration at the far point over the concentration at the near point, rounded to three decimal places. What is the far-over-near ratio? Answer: 0.902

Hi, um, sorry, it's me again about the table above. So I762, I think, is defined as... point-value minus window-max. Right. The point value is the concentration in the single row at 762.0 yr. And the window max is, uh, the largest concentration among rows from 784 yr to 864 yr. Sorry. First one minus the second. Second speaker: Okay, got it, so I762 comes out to 0.68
